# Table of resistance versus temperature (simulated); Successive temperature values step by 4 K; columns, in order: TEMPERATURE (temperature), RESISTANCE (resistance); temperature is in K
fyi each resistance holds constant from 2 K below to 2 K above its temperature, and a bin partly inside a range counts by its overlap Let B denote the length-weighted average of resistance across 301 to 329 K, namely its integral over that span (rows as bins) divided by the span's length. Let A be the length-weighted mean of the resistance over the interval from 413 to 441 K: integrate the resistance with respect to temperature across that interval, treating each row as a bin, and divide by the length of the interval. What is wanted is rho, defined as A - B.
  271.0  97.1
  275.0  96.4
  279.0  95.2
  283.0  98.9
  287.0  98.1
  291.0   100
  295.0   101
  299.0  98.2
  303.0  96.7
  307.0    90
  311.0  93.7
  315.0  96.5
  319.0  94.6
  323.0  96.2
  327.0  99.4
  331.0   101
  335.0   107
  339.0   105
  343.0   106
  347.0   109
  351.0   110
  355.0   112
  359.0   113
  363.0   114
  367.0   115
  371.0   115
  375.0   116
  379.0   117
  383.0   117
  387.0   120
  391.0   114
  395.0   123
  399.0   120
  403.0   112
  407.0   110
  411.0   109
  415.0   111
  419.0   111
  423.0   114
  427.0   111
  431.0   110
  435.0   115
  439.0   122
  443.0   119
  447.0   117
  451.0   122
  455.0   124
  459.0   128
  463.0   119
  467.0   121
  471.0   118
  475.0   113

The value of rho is 18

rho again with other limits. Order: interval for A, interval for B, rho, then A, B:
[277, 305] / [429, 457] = -20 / 98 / 118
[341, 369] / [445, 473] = -10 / 111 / 121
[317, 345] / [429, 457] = -17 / 101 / 118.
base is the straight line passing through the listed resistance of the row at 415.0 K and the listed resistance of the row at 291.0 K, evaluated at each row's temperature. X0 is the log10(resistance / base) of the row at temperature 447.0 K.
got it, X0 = 0.01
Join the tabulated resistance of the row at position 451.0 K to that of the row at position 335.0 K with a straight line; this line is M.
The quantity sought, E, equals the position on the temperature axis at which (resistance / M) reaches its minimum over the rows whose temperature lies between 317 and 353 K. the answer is 319.0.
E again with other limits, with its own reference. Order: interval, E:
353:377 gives 355.0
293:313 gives 307.0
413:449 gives 431.0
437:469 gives 447.0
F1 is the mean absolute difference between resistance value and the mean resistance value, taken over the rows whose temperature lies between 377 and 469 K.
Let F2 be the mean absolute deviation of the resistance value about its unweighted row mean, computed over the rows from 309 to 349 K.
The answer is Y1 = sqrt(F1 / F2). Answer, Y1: 0.96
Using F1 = 4.4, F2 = 4.76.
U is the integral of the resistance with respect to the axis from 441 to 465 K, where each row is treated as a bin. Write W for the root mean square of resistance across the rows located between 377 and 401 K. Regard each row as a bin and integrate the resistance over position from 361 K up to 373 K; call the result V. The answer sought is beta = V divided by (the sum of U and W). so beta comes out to 0.5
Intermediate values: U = 2916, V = 1376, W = 119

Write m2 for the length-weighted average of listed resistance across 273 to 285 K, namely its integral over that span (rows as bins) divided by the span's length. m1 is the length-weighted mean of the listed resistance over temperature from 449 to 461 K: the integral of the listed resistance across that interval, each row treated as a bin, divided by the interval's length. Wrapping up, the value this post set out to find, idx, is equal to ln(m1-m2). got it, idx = 3.33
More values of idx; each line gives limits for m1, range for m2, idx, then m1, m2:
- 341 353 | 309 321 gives 2.60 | 108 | 95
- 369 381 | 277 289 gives 2.92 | 116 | 97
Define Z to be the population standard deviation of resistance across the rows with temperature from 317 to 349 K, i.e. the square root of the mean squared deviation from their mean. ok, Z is 4.9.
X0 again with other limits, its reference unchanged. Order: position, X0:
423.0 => 0.01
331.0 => -0.01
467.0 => 0.02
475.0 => -0.01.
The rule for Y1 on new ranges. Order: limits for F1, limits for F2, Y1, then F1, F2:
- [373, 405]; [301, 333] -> 1.06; 2.7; 2.43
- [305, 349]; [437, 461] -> 1.40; 5.2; 2.67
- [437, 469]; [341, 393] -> 0.94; 2.5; 2.84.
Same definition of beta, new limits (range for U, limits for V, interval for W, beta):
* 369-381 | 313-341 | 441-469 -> 1.8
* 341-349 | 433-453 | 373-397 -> 2.4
